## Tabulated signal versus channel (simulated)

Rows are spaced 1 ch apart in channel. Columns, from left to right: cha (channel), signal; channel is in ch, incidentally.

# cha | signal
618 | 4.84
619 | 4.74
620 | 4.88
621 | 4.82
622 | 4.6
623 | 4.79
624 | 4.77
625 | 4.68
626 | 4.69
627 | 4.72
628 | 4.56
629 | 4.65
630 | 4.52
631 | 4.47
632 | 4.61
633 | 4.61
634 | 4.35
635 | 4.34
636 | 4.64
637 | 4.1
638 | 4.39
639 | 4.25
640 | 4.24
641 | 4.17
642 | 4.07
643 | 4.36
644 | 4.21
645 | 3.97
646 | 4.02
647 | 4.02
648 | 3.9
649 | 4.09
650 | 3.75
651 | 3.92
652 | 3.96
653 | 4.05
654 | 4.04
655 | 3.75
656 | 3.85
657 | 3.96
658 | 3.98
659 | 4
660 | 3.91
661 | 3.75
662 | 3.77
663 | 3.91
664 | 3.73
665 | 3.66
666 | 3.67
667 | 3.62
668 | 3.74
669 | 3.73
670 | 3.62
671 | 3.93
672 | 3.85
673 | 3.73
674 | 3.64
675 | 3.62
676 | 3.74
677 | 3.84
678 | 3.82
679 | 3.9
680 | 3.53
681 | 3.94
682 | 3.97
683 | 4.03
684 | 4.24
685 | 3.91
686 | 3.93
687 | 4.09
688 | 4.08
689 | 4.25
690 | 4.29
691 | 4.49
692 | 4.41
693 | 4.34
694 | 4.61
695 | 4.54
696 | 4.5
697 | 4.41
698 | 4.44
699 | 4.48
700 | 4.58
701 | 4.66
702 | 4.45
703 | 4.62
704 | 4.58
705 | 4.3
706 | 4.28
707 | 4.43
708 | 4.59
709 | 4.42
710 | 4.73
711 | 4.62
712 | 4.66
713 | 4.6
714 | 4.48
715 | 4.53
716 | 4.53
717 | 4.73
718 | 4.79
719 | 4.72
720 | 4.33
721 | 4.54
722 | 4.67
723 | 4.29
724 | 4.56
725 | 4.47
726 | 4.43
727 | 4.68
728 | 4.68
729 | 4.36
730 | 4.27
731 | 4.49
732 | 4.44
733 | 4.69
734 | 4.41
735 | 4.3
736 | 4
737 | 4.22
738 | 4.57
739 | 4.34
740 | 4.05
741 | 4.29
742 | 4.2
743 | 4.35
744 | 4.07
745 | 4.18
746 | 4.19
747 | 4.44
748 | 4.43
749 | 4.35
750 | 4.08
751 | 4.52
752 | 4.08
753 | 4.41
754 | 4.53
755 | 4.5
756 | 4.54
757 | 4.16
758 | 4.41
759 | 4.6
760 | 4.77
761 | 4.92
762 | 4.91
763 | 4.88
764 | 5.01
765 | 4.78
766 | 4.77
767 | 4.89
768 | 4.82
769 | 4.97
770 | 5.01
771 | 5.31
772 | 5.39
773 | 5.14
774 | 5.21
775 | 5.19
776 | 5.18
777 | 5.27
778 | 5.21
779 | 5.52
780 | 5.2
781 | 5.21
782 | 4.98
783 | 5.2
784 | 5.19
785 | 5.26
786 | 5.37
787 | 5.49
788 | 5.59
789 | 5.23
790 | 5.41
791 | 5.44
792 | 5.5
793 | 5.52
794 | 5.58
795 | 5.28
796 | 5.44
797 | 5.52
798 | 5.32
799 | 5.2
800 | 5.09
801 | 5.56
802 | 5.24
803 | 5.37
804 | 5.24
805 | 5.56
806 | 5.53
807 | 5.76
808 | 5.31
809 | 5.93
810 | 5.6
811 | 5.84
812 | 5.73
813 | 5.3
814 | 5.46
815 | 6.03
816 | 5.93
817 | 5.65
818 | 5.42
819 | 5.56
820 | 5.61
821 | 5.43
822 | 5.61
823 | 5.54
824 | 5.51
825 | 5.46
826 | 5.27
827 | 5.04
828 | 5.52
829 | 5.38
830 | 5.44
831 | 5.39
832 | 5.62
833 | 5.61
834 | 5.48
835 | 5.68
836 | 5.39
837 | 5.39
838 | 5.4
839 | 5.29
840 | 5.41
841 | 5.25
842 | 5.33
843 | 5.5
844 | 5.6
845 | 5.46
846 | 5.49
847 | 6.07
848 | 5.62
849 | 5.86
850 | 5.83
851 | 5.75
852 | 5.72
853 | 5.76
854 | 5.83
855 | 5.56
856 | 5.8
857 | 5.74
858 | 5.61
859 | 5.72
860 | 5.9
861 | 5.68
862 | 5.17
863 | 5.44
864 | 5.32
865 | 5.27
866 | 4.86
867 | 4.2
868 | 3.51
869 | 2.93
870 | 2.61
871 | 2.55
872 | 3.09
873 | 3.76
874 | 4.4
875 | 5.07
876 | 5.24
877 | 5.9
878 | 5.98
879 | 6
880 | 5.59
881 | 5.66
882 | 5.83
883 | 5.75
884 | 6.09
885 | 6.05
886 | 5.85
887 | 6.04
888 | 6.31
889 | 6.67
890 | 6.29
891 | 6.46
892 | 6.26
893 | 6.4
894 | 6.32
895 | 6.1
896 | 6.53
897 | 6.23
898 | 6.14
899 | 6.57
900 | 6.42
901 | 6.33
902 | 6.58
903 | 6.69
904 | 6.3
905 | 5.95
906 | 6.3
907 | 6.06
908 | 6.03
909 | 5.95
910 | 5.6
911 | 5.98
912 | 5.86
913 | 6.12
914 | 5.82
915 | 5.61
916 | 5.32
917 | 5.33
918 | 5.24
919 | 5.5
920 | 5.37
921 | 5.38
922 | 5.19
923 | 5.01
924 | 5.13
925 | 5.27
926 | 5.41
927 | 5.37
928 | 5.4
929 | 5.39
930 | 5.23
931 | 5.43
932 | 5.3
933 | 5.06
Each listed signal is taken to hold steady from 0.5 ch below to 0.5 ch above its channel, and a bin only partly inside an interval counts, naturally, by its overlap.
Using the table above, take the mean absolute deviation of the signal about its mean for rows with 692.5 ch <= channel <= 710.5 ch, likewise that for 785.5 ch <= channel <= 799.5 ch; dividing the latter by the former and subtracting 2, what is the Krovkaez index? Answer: -1.0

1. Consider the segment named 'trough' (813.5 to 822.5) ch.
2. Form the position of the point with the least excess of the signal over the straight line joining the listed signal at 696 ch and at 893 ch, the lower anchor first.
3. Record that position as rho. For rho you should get 821 ch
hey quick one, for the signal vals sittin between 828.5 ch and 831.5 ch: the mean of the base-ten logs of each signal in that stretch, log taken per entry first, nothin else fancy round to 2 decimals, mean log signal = 0.73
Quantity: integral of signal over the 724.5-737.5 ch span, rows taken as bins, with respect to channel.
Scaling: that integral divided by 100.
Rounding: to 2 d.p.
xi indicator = 0.57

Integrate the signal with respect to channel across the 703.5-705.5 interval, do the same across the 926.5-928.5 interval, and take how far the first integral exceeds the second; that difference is -1.9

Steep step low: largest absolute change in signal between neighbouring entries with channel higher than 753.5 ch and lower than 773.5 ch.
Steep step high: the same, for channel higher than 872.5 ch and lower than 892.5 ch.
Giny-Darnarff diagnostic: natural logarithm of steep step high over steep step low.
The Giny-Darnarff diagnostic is 0.6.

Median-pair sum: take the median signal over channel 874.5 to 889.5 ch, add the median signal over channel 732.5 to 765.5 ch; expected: 10.3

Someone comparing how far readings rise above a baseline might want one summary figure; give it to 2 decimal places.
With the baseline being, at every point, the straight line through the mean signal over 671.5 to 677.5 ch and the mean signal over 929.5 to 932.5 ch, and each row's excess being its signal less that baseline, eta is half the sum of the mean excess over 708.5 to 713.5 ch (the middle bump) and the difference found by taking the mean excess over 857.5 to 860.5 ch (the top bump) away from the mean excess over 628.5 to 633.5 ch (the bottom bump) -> 0.44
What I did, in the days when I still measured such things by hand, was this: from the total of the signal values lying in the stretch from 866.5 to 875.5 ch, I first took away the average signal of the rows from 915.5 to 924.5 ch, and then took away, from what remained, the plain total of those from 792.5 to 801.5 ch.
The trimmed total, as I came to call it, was -22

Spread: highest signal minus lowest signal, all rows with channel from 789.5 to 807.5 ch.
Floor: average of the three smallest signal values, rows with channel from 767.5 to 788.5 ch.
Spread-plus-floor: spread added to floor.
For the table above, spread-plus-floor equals 5.6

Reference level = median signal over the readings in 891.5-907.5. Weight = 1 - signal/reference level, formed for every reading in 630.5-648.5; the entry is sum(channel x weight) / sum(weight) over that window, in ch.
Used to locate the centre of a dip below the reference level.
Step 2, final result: 640.0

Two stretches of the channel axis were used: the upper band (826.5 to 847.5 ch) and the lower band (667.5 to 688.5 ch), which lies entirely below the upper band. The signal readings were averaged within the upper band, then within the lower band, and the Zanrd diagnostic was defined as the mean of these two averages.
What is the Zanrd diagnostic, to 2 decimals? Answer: 4.66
